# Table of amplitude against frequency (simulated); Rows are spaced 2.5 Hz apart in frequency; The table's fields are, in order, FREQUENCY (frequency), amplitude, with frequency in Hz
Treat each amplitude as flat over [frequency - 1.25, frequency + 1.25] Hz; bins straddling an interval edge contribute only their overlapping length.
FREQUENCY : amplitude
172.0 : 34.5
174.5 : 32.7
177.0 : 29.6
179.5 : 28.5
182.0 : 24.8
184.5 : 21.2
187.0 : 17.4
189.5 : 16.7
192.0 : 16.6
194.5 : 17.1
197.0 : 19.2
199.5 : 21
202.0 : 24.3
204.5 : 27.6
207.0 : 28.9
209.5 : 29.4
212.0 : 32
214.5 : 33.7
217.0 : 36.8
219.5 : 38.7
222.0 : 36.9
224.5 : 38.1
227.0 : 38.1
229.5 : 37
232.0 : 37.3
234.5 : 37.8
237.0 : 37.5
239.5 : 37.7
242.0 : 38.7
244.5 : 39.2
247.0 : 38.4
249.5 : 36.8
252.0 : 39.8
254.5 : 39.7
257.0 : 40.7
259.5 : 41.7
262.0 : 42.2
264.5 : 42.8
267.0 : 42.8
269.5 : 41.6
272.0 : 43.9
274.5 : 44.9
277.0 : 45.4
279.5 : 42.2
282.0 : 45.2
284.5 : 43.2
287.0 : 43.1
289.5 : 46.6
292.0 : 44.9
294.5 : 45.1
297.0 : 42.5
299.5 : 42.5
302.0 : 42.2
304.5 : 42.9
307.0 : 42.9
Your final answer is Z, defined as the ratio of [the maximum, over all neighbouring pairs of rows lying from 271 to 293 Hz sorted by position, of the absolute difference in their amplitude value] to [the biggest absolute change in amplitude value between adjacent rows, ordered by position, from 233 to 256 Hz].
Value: 1.17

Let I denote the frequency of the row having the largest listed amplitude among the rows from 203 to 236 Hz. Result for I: 219.5 Hz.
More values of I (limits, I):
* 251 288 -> 277.0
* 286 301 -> 289.5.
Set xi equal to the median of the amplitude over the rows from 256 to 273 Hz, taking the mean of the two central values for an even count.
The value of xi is 42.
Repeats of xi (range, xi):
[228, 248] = 38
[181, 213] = 21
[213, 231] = 37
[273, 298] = 45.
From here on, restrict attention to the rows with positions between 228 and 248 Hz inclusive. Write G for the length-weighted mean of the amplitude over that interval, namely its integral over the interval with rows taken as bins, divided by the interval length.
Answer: 37.9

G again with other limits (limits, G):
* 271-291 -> 44.3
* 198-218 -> 29.0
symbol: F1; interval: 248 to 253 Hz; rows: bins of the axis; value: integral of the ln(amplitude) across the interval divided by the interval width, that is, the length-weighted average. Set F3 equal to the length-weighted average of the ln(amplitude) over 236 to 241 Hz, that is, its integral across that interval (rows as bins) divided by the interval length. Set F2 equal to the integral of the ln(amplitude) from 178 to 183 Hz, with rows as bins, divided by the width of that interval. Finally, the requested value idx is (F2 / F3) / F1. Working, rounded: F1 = 3.64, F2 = 3.29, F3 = 3.63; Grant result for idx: 0.249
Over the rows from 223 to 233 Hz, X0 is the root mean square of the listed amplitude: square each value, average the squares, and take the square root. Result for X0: 38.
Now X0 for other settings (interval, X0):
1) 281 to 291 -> 45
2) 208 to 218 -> 33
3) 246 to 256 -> 39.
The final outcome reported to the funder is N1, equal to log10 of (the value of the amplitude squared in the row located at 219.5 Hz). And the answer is 3.18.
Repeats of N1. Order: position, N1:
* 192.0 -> 2.44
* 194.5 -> 2.47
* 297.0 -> 3.26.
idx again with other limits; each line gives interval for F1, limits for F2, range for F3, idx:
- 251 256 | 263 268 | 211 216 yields 0.291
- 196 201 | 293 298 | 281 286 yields 0.332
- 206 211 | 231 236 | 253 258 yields 0.291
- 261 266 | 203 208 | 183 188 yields 0.299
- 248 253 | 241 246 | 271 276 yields 0.265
